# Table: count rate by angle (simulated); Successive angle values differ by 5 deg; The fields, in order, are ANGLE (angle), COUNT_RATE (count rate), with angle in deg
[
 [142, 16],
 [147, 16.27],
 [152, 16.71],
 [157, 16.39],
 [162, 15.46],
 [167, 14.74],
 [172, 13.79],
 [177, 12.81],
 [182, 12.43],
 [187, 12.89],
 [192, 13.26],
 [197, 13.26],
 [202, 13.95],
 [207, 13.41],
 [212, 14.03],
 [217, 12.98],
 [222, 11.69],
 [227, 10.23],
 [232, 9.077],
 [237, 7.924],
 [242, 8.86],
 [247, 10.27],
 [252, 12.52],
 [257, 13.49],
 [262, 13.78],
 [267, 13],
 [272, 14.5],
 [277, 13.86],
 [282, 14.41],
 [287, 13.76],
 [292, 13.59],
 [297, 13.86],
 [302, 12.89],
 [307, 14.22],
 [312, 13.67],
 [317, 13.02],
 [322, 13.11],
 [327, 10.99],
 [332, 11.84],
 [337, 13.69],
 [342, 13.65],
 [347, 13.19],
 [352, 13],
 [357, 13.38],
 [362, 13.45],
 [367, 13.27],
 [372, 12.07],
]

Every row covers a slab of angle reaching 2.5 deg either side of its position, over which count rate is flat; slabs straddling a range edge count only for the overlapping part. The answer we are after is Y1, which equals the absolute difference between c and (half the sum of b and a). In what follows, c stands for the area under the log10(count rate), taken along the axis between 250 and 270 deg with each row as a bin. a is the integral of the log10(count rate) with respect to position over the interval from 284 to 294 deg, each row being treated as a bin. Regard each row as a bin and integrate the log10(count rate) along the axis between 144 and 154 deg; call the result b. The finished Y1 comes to 11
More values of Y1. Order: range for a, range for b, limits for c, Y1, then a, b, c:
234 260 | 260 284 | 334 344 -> 16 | 26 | 27.4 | 11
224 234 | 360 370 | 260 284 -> 17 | 10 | 11.2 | 27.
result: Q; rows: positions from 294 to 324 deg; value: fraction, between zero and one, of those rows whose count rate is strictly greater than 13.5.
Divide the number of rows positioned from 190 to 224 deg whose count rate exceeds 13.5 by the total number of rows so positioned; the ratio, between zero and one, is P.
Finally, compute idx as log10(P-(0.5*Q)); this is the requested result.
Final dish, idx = -1.4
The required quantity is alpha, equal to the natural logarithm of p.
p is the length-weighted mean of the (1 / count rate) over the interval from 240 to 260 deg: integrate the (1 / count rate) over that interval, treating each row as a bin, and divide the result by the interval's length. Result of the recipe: -2.41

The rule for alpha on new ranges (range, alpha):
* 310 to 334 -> -2.52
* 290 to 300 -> -2.62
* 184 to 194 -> -2.57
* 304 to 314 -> -2.63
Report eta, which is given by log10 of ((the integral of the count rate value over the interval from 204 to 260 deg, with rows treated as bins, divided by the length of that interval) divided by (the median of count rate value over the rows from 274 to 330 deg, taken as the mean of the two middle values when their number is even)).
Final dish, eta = -0.080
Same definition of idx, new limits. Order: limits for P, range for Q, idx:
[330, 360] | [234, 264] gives -0.6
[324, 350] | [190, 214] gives -0.7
